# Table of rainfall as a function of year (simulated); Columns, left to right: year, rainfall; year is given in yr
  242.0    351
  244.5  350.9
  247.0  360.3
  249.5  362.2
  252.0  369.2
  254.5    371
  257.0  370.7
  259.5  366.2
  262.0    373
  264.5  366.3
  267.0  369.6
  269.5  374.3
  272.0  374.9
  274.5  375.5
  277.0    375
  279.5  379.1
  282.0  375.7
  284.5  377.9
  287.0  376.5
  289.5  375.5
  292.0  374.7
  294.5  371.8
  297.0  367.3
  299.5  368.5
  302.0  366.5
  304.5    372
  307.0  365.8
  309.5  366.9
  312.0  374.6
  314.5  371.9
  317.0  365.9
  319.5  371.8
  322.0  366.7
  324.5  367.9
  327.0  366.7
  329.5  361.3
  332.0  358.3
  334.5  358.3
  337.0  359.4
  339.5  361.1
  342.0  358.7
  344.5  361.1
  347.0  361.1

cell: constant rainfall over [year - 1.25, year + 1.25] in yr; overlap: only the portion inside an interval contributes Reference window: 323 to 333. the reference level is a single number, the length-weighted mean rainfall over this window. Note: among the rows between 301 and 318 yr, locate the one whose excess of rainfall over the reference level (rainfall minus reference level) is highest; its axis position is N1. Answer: 312.0 yr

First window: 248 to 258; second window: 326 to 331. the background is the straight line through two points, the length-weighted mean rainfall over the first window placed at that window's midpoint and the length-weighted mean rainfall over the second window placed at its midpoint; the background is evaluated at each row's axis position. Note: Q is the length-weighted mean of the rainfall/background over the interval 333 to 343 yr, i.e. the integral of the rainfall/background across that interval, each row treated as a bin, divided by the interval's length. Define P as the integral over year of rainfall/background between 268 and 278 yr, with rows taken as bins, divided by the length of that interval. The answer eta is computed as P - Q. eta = 0.03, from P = 1.02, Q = 0.99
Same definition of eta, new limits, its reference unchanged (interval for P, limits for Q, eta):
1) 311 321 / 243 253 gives 0.04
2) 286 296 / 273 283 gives 0.00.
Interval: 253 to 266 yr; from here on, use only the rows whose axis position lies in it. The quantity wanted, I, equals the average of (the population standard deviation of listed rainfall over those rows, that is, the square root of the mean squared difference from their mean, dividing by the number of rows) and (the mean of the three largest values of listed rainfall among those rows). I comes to 187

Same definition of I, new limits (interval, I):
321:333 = 185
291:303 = 187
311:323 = 188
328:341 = 181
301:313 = 187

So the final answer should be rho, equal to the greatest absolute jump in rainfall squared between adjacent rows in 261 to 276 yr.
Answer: 4953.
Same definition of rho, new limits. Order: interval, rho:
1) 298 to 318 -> 5710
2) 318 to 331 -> 3931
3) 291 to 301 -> 3326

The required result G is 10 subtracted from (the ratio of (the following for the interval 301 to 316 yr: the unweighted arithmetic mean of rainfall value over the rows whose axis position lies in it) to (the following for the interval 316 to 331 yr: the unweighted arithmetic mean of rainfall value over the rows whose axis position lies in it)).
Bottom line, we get -8.992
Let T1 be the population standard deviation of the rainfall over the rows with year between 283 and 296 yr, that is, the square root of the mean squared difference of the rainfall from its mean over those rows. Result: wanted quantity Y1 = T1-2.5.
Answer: -0.5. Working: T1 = 2.0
